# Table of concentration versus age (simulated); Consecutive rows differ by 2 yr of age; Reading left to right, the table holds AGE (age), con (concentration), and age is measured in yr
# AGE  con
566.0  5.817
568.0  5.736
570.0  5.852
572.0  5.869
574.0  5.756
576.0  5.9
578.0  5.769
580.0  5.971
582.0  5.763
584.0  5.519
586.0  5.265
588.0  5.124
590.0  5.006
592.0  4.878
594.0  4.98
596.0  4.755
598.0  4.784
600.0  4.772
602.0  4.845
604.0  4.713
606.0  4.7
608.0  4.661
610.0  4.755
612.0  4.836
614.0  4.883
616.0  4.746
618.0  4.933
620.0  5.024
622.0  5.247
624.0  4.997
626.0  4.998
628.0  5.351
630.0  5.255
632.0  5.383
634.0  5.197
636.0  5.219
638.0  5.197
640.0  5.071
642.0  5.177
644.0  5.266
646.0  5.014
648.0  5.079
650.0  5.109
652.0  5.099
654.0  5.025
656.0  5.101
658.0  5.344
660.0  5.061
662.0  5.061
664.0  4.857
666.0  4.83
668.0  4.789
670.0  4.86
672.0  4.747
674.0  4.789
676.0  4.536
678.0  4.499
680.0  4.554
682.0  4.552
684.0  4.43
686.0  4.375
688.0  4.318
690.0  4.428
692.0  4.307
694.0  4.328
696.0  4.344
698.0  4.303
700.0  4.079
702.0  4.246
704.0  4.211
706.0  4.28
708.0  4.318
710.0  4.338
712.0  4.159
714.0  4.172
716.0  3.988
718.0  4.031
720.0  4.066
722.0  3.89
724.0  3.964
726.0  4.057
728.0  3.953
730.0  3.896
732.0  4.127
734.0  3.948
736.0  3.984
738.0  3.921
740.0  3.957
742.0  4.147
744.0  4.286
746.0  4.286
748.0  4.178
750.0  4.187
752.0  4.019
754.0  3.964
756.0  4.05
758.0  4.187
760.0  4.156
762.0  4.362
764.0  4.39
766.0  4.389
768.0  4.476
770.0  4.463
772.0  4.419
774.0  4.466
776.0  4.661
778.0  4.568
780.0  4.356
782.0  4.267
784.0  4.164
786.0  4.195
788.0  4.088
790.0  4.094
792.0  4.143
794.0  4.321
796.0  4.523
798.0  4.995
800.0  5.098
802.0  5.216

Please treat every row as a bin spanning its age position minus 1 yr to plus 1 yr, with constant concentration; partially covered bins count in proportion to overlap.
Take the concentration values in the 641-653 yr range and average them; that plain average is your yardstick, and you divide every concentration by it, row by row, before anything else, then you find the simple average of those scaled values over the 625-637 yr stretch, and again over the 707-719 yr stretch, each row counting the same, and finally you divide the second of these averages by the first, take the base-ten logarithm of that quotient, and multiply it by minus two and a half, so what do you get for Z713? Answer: 0.25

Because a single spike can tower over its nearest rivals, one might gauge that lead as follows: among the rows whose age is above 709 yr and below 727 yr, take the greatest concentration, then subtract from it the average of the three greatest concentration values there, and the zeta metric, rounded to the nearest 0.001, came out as 0.115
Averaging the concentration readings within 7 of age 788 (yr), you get 4.18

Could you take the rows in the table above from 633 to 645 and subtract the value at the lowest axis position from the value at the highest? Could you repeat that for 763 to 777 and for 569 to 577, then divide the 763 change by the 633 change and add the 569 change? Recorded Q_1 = 4.0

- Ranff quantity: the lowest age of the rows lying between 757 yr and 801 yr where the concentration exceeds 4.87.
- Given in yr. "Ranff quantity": 798.0 yr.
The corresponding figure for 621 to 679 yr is 622.0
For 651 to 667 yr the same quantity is 652.0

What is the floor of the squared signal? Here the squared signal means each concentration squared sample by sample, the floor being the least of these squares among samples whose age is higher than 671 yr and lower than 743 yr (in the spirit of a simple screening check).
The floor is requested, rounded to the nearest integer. 15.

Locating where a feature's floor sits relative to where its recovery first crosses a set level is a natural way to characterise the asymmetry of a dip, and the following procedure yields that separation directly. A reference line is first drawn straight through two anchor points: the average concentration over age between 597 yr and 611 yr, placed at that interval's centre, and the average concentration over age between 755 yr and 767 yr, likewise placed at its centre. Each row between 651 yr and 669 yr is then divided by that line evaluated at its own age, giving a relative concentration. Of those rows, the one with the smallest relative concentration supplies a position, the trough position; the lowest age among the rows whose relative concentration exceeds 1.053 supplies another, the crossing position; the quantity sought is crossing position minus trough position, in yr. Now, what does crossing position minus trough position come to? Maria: -16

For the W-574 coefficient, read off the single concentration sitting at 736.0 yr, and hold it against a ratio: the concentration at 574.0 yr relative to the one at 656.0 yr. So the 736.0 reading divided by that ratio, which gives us 3.53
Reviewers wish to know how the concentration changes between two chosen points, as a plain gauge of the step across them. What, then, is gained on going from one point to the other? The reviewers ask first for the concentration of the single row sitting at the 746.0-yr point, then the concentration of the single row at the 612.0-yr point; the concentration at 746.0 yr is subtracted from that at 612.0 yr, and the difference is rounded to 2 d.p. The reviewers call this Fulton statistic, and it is 0.55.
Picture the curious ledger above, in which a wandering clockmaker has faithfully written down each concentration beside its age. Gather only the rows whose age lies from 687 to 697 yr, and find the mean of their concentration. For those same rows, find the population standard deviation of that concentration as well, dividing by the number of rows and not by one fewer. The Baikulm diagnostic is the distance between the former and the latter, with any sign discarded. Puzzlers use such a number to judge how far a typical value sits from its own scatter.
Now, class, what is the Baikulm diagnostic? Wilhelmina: 4.3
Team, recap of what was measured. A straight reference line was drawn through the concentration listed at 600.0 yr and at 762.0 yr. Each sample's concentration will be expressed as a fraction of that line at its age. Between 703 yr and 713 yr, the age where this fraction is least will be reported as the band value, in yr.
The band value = 712.0 yr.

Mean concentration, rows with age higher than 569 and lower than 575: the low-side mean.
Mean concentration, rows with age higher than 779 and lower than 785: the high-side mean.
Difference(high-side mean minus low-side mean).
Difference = -1.6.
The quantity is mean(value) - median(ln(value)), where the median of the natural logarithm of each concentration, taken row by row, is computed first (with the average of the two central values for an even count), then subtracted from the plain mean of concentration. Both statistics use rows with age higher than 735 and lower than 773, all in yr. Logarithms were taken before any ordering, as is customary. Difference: 2.77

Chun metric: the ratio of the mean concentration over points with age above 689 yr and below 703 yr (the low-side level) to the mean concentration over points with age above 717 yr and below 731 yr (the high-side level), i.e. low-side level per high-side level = 1.08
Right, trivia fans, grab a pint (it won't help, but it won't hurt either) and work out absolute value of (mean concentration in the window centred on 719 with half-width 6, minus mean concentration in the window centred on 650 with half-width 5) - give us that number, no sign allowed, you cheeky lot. 1.05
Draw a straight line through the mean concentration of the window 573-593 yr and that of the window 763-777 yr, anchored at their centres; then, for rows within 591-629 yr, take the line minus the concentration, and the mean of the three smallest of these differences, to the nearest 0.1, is 0.1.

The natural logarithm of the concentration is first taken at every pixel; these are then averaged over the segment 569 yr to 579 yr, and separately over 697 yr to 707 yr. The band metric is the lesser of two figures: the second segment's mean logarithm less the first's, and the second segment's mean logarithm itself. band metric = -0.322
